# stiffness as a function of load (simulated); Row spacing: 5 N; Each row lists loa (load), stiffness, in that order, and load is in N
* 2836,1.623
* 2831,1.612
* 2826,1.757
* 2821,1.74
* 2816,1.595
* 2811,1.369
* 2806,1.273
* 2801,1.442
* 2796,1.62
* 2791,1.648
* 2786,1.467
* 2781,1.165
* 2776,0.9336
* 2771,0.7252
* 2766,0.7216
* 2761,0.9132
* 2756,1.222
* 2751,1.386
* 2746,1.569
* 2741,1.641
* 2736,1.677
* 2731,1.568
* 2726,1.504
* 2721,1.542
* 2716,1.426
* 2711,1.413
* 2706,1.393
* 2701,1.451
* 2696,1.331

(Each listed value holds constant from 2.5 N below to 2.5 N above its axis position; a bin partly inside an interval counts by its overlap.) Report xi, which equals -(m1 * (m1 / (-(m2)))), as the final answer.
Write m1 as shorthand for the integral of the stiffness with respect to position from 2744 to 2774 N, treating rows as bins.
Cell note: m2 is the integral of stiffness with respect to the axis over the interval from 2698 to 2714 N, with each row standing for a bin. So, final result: 46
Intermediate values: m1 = 32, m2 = 23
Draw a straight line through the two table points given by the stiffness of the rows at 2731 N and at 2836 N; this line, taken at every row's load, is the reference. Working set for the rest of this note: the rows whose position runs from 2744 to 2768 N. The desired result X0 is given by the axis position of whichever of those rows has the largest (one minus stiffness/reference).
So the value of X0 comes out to 2766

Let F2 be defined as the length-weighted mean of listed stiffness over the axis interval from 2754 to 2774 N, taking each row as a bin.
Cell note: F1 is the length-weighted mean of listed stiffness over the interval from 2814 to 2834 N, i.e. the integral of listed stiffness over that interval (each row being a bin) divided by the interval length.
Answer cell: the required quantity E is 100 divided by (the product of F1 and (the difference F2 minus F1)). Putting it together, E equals -76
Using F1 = 1.68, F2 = 0.89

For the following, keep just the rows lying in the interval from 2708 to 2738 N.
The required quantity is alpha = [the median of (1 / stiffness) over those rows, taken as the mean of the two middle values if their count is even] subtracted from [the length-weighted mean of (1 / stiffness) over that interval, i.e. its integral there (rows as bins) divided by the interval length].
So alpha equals 0.005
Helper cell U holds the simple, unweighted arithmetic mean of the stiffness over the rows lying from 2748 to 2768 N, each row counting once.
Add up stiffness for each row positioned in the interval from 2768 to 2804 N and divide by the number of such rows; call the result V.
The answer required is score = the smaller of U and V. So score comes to 1.06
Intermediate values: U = 1.06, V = 1.29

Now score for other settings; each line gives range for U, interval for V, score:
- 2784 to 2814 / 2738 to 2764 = 1.35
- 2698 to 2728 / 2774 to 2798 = 1.37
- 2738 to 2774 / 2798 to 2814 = 1.17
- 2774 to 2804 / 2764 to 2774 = 0.72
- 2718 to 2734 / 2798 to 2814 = 1.36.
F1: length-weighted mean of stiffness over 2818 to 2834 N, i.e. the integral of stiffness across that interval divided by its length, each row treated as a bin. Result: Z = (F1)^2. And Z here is 2.9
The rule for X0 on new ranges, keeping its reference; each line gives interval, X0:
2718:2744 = 2726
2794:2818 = 2806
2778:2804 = 2781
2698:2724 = 2706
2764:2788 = 2766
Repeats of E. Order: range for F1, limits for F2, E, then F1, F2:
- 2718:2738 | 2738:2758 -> -635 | 1.57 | 1.47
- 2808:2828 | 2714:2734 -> -718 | 1.60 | 1.52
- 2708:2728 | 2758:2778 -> -107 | 1.47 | 0.83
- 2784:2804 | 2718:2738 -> 2399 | 1.54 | 1.57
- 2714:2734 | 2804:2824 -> -6645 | 1.52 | 1.51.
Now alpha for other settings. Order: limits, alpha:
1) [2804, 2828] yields 0.030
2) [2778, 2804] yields 0.019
